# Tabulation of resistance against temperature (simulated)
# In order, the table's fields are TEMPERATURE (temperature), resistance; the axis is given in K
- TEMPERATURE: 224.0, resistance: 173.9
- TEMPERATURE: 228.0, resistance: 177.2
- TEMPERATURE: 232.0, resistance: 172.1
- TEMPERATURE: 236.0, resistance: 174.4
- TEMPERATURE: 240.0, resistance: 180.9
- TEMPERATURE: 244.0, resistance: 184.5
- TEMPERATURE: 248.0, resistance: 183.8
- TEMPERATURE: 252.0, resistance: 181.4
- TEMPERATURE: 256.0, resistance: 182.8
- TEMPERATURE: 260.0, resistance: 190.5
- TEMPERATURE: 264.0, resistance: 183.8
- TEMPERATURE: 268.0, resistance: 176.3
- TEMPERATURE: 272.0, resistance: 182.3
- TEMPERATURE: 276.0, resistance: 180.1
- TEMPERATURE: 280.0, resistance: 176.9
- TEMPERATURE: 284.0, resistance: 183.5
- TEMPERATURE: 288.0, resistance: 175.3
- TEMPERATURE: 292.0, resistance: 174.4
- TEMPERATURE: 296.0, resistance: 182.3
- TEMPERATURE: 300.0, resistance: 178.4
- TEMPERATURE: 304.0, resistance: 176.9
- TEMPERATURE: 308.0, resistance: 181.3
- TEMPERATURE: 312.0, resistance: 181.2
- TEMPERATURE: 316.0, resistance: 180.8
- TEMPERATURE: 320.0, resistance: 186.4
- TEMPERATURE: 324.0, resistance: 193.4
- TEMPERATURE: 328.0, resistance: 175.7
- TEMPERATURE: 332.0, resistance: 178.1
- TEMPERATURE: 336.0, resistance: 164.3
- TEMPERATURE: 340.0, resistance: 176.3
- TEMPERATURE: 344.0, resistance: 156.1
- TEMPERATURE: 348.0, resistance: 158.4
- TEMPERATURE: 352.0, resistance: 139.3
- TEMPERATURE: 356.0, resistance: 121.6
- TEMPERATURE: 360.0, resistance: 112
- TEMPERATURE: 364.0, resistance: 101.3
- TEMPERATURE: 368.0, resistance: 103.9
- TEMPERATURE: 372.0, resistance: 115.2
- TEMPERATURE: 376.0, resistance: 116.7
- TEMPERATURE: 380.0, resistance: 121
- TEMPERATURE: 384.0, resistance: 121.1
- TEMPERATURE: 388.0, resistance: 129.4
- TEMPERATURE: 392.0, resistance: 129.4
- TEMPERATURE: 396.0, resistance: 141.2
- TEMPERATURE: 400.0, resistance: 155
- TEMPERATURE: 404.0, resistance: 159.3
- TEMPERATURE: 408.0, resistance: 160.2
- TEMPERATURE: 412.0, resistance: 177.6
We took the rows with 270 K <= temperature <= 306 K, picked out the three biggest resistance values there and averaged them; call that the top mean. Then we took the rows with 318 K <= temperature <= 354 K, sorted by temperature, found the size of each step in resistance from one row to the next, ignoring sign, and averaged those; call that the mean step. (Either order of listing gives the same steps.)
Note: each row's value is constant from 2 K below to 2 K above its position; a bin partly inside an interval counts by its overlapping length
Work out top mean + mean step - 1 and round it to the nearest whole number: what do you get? 194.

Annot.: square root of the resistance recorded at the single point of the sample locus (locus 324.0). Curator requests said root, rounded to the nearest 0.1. 13.9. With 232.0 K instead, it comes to 13.1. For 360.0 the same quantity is 10.6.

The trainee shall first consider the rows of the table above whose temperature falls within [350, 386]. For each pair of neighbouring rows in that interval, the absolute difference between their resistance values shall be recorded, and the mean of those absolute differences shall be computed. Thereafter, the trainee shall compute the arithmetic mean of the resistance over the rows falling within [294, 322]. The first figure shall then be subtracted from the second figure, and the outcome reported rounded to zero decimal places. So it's 174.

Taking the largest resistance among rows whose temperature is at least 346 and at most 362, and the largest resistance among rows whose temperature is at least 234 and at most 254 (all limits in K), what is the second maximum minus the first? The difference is 26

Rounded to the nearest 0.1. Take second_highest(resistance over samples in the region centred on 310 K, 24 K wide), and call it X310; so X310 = 181.3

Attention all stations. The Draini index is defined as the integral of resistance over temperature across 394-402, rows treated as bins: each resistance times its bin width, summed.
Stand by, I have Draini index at 1185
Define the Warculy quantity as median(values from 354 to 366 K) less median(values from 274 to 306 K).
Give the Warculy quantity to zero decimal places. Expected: -66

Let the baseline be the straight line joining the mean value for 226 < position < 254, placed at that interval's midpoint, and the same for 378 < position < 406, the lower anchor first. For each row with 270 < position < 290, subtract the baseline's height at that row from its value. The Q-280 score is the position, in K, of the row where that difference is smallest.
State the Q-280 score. 280.0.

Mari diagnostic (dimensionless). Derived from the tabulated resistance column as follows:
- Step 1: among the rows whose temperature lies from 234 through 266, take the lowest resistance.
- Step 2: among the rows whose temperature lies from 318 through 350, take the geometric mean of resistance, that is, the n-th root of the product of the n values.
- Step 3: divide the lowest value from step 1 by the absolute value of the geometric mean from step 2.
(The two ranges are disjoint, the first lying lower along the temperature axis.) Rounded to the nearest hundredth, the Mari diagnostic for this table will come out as 1.01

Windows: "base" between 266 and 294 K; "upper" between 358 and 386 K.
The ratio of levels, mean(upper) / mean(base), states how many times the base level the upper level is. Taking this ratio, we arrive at 0.63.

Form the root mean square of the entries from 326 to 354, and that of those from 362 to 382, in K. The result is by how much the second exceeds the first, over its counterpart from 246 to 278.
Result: -0.3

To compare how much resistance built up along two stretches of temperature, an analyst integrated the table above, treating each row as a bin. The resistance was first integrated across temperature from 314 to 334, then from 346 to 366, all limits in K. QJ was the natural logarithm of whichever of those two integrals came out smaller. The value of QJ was 7.84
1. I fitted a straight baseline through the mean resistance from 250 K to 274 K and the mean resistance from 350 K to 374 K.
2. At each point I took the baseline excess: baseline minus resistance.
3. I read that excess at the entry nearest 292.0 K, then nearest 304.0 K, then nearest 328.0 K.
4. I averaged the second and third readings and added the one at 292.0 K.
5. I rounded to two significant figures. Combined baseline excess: -42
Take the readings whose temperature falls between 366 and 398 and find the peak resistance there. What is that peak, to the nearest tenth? 141.2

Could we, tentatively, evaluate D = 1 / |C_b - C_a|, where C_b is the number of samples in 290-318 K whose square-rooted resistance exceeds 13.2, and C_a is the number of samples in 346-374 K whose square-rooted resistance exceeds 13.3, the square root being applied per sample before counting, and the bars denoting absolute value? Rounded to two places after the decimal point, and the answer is 0.14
